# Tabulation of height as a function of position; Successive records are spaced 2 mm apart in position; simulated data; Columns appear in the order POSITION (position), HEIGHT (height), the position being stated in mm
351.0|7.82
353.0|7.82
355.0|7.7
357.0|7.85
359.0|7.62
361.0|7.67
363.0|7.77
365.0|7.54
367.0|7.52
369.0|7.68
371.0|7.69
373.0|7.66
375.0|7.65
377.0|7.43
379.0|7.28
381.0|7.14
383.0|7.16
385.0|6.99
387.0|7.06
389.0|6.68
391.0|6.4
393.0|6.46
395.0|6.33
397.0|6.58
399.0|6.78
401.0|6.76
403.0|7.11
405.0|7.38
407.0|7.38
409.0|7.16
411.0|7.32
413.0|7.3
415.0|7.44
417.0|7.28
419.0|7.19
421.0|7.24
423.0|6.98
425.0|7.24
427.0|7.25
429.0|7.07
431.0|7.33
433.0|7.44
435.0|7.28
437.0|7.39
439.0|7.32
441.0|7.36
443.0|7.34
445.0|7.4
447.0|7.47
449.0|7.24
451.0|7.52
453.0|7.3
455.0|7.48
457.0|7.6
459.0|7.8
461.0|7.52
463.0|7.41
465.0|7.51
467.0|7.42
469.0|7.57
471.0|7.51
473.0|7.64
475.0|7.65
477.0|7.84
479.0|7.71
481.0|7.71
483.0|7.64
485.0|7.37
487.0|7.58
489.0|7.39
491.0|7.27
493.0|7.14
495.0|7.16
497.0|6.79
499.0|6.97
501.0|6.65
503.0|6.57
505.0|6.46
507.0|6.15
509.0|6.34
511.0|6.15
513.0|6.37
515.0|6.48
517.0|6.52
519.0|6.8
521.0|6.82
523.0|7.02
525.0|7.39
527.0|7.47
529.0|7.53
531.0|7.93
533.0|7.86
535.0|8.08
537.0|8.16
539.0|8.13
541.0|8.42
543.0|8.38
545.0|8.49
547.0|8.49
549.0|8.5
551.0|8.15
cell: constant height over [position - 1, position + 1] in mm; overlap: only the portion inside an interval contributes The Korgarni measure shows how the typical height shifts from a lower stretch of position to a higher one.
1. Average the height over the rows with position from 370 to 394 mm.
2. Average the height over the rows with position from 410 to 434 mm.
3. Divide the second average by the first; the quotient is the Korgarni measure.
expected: 1.02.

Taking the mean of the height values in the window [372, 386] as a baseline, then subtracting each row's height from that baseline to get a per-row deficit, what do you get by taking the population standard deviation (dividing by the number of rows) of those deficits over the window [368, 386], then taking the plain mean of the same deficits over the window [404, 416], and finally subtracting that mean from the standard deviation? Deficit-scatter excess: 0.3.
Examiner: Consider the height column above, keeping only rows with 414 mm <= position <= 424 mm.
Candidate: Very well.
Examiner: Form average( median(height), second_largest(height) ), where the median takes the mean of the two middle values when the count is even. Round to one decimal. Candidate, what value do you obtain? 7.3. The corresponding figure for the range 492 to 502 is 7.1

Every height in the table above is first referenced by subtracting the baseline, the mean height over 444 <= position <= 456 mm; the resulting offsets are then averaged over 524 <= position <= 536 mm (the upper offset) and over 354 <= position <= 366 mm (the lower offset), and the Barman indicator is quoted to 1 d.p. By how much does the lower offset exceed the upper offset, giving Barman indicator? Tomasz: 0.0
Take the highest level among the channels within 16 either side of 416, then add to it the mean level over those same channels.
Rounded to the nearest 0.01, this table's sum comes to 14.65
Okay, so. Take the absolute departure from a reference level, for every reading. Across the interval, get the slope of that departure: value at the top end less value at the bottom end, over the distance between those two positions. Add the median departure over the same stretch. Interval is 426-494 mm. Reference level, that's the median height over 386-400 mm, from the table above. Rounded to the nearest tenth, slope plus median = 0.8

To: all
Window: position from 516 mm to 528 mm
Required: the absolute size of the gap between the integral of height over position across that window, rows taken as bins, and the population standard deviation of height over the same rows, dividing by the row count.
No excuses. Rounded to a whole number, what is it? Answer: 84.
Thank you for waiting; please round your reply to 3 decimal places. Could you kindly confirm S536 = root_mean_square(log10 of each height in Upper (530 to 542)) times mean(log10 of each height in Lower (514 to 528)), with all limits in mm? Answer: 0.763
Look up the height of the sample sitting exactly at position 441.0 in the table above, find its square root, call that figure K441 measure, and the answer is 2.71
